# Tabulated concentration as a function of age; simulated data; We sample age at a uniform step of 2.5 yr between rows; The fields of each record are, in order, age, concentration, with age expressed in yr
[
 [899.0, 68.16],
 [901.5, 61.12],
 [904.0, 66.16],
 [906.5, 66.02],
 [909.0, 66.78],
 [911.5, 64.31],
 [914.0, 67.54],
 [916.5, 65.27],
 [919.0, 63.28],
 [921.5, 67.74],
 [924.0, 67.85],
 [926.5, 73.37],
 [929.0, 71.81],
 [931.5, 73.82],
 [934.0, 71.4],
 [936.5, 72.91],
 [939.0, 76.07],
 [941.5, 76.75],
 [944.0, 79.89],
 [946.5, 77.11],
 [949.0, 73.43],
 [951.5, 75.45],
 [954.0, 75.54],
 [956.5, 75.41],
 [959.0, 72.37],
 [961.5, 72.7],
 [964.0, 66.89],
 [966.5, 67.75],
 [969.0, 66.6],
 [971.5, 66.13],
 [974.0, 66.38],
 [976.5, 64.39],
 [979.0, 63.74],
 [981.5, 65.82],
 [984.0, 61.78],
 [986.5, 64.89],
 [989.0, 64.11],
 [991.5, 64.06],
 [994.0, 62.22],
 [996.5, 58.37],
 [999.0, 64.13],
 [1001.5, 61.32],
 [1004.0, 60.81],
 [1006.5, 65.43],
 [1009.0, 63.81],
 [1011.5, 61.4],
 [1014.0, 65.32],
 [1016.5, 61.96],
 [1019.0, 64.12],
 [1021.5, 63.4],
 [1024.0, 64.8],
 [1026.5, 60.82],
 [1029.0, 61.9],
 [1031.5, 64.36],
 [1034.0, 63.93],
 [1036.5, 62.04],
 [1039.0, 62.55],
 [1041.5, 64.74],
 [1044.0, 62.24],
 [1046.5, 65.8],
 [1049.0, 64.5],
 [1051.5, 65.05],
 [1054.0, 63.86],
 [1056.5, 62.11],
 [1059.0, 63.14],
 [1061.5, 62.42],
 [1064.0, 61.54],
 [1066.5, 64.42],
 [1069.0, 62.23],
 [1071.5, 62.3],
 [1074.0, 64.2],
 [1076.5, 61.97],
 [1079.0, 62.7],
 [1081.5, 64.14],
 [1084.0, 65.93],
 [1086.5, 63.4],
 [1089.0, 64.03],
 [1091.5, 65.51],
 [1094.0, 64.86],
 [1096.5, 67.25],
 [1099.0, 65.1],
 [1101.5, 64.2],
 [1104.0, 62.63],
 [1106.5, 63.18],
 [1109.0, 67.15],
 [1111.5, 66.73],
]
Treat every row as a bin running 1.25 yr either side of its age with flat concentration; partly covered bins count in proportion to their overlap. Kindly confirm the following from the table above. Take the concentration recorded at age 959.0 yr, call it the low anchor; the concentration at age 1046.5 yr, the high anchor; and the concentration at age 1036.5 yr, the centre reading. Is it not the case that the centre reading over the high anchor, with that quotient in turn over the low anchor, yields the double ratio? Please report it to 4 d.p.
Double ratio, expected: 0.0130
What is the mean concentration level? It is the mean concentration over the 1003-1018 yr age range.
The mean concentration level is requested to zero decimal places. 63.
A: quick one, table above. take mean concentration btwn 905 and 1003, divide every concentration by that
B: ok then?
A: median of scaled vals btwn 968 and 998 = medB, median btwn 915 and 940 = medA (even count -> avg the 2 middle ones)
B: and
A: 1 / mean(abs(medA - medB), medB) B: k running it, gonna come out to 1.92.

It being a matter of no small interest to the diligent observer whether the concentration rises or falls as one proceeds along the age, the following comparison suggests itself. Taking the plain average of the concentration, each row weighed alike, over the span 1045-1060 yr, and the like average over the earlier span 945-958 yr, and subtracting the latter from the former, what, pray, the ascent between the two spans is -11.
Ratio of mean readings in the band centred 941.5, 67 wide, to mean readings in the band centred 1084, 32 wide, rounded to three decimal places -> 1.106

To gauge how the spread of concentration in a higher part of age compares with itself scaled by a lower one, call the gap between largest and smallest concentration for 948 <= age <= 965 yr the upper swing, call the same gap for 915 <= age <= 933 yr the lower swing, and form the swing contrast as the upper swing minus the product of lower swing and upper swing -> -83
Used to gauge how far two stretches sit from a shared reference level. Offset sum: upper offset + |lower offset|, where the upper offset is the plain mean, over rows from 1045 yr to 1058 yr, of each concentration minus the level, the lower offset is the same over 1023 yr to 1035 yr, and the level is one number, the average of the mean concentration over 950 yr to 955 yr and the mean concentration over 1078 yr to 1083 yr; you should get 1.1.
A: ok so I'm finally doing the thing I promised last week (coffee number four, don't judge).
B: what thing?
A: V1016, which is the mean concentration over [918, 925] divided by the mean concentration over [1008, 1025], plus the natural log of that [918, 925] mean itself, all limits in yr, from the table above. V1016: 5.24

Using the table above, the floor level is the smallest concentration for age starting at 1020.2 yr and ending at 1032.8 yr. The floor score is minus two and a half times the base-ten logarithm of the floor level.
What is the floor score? -4.46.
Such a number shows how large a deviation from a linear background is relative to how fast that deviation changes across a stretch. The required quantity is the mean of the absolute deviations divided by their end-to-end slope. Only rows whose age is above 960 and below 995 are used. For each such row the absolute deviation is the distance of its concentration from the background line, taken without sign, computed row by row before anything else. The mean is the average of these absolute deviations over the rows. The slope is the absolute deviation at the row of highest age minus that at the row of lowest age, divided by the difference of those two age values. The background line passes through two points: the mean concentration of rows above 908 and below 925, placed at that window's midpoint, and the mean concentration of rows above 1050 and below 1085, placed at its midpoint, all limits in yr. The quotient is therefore -12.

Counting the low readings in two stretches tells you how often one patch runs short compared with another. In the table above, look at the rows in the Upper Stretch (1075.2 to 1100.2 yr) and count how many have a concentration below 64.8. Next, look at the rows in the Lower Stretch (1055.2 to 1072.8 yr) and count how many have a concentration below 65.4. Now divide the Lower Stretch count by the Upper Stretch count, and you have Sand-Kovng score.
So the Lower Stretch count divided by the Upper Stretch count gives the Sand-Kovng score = 1.4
